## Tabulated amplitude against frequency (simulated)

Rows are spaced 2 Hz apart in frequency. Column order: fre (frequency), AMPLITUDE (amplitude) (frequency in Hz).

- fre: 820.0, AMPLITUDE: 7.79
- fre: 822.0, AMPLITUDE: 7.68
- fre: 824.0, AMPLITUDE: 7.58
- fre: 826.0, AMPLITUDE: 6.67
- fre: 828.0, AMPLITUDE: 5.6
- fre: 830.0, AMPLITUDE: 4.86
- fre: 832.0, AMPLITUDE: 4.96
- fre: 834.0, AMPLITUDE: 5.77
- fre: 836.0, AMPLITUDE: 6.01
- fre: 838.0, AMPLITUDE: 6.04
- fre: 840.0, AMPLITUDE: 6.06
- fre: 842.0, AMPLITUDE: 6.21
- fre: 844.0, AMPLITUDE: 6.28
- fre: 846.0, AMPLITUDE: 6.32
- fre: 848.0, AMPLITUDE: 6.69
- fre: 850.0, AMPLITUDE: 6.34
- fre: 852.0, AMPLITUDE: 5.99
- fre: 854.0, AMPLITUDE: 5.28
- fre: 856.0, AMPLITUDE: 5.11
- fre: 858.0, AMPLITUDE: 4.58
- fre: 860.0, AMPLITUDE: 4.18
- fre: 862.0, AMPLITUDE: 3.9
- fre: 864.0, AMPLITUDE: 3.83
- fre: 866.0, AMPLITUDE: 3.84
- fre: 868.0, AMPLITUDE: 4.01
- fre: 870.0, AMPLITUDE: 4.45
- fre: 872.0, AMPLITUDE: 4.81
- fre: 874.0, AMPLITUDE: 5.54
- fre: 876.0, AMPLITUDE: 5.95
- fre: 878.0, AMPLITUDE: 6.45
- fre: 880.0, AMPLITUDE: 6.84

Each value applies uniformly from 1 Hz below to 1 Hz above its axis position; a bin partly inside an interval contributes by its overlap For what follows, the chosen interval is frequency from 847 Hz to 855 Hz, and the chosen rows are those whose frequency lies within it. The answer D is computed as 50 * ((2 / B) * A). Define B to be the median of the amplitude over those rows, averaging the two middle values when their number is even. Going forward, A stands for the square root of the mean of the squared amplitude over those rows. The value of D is 98.9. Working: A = 6.1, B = 6.2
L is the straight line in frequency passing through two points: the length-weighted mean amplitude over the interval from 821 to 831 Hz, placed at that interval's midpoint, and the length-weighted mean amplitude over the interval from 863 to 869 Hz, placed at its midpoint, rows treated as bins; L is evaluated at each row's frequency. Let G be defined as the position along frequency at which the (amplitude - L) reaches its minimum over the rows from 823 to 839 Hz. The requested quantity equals 830.0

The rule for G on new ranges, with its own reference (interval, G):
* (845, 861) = 860.0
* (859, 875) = 862.0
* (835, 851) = 836.0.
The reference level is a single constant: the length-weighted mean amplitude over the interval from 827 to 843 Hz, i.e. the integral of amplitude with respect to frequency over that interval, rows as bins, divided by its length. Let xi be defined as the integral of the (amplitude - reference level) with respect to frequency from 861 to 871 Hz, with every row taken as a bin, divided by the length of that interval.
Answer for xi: -1.7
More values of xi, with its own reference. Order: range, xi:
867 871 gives -1.5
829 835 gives -0.5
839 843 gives 0.4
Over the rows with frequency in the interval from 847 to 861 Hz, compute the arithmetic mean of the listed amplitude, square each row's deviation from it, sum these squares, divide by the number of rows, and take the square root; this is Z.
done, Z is 0.86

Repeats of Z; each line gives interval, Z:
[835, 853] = 0.21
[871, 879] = 0.60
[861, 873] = 0.37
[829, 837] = 0.50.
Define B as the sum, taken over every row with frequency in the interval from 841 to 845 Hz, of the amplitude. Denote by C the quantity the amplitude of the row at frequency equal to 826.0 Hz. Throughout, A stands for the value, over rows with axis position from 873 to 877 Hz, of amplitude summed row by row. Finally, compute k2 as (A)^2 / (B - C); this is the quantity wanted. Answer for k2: 23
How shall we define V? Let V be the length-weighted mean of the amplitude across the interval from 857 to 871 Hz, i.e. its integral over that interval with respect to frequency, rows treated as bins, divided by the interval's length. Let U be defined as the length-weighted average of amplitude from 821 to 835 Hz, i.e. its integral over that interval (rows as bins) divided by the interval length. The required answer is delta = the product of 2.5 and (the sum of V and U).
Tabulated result 26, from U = 6.2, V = 4.1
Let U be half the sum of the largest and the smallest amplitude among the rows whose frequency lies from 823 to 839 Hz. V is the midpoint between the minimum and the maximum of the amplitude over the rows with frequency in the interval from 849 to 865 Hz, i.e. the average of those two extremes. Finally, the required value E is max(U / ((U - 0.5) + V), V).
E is 5.1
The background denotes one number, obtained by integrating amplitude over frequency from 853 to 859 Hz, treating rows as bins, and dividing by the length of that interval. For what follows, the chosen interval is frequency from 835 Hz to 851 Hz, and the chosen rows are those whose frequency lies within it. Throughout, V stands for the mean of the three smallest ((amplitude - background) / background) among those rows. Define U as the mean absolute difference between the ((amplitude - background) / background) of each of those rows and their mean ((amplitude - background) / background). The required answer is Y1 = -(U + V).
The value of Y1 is -0.24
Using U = 0.03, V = 0.21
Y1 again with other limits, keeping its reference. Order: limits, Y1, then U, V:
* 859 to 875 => 0.13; 0.09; -0.23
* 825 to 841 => -0.12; 0.09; 0.03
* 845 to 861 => -0.08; 0.16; -0.07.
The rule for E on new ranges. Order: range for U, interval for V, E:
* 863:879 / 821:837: 6.3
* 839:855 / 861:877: 4.9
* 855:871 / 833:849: 6.2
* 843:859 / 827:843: 5.5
